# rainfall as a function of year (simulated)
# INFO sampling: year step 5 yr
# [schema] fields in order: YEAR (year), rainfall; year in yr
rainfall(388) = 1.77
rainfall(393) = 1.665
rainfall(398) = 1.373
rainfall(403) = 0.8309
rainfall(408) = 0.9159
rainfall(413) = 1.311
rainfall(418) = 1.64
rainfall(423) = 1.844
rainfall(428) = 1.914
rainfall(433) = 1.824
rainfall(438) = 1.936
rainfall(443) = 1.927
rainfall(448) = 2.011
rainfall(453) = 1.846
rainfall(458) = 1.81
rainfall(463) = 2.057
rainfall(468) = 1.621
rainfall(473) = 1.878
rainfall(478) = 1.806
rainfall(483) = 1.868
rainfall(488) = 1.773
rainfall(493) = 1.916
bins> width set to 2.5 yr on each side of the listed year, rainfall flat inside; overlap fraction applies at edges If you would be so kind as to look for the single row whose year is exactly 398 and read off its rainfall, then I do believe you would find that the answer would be 1.373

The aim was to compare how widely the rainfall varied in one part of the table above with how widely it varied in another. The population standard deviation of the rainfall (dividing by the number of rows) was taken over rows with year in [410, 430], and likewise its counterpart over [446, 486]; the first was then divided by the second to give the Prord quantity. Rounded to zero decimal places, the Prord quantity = 2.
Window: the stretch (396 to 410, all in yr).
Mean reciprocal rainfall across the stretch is 1.01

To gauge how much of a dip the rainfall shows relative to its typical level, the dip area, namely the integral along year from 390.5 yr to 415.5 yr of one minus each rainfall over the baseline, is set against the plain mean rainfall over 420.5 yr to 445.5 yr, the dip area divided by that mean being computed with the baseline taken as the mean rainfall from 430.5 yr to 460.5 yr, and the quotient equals 4.7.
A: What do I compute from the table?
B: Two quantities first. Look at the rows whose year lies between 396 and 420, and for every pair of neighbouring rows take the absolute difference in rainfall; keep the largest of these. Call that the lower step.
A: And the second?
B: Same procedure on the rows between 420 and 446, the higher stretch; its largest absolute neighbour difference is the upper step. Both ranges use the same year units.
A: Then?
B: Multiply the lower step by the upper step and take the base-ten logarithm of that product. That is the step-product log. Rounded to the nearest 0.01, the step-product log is -1.22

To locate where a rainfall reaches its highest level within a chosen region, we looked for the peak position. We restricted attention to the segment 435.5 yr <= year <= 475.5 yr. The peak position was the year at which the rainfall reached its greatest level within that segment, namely 463 yr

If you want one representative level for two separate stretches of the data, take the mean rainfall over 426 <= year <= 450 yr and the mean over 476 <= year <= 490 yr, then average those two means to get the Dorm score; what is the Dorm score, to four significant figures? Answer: 1.869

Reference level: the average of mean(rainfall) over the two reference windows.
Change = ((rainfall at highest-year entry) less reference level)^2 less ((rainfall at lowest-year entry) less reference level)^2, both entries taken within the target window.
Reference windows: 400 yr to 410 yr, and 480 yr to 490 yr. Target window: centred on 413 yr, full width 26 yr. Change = 0.0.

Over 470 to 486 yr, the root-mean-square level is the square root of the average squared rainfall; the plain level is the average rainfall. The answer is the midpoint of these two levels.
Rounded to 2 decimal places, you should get 1.85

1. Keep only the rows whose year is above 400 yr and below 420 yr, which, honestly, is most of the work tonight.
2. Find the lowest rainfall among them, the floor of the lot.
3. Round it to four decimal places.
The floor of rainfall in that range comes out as 0.8309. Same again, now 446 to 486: 1.6210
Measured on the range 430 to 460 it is 1.8100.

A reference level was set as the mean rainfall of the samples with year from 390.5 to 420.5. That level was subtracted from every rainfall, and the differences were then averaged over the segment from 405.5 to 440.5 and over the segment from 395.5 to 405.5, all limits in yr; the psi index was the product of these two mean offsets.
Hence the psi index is -0.06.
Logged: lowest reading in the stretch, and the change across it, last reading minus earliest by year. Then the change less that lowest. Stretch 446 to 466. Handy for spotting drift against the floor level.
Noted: -1.76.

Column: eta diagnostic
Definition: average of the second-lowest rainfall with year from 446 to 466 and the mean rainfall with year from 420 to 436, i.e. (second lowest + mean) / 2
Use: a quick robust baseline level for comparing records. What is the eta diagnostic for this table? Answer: 1.85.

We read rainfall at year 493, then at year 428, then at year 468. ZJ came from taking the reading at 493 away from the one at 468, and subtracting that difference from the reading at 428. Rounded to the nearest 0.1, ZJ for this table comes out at 2.2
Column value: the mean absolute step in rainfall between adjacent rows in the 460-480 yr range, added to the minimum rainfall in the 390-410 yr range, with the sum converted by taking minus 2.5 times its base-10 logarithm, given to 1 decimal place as -0.1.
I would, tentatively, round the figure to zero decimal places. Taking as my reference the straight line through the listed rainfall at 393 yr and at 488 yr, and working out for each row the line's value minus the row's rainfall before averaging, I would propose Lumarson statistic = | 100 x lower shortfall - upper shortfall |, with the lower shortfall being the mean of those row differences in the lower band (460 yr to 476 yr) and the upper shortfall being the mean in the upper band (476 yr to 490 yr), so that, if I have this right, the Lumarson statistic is 10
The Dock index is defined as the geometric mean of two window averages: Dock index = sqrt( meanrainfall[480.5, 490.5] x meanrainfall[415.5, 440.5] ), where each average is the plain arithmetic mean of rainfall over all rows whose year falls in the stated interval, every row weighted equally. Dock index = 1.83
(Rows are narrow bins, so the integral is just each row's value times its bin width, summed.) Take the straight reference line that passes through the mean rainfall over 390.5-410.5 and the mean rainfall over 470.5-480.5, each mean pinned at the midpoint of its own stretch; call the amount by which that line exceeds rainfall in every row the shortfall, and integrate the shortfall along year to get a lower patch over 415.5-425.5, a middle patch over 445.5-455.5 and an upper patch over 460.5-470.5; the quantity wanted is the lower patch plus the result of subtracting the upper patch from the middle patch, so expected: -5.9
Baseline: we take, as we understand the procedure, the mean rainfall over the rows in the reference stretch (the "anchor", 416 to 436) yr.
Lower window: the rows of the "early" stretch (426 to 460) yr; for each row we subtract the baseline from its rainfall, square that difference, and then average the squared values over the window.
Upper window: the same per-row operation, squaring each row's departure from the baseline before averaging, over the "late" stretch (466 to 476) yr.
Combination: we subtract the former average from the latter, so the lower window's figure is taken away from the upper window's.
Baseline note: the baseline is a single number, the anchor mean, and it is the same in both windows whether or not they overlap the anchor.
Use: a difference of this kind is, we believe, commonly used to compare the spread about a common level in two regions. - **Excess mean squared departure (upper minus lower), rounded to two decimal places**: 0.01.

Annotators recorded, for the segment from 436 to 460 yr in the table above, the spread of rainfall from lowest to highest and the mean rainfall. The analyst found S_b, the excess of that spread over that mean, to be -1.71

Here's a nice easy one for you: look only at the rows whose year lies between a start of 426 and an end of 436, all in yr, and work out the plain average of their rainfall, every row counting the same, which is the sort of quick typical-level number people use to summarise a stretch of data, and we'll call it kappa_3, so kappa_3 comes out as 1.87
